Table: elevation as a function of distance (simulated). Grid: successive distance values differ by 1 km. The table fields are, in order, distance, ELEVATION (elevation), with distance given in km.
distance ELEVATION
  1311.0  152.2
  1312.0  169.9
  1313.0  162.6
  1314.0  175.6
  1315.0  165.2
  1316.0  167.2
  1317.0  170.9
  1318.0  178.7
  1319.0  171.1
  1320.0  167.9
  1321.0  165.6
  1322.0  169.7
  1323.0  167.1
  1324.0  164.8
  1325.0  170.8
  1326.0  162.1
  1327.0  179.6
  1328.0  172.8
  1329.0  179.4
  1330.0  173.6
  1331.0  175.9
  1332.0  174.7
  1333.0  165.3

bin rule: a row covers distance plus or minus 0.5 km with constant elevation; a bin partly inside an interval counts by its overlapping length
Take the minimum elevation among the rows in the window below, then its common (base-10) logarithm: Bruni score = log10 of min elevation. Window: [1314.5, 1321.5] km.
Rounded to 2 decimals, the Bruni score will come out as 2.22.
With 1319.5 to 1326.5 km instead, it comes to 2.21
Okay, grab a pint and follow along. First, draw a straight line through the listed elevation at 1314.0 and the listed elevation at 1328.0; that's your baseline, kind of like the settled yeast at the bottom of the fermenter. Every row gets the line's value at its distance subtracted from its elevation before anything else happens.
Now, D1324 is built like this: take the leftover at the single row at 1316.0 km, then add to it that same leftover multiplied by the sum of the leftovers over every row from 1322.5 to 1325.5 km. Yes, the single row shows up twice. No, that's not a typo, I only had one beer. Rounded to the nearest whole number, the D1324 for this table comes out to 137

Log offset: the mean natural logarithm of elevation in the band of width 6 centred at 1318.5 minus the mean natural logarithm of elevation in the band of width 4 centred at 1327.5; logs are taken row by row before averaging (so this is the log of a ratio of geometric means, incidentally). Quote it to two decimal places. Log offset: -0.02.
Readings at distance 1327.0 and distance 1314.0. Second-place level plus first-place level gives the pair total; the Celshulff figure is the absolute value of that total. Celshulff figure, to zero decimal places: 355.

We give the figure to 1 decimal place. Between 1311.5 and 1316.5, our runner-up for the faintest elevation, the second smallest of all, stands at 165.2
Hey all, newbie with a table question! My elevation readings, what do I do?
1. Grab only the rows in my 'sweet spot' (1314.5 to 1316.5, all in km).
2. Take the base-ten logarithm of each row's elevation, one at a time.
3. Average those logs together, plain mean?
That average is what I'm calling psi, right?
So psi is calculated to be 2.22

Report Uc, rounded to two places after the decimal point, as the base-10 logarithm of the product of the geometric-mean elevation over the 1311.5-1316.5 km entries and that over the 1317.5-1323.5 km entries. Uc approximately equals 4.46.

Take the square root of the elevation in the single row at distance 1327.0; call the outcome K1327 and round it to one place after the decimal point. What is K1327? 13.4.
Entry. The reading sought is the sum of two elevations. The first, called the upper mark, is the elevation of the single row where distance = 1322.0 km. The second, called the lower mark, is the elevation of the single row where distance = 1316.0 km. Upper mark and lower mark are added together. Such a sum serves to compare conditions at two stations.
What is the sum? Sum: 337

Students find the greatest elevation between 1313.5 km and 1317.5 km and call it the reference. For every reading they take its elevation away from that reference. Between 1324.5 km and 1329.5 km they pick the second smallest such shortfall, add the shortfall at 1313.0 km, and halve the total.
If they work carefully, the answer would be 4.6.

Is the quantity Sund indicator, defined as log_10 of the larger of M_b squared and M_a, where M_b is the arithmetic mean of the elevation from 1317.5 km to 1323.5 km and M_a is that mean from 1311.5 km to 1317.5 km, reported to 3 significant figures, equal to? 4.46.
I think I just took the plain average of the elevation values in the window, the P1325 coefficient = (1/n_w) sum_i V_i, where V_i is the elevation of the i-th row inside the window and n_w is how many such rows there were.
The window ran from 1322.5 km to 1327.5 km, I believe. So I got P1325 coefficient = 169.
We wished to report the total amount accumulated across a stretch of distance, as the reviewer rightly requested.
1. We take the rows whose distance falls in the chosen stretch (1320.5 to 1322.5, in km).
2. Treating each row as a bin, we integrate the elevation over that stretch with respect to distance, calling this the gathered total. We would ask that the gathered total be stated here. 335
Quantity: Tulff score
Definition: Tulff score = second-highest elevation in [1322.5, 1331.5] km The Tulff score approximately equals 179.4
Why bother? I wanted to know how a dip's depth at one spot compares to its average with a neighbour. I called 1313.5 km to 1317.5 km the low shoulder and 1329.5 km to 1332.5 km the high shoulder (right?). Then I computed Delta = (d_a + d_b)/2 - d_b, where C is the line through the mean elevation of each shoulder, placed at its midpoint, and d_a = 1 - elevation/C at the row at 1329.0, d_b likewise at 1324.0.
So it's -0.037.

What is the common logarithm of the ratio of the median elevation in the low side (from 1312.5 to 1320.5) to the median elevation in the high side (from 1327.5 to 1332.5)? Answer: -0.013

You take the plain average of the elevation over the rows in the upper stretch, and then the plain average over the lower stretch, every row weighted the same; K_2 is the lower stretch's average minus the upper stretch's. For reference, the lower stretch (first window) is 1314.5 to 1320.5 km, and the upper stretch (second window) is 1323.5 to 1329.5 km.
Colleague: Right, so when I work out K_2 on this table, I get -1.4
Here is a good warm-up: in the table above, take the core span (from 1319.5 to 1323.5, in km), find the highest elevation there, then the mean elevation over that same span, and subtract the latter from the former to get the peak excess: 2.1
